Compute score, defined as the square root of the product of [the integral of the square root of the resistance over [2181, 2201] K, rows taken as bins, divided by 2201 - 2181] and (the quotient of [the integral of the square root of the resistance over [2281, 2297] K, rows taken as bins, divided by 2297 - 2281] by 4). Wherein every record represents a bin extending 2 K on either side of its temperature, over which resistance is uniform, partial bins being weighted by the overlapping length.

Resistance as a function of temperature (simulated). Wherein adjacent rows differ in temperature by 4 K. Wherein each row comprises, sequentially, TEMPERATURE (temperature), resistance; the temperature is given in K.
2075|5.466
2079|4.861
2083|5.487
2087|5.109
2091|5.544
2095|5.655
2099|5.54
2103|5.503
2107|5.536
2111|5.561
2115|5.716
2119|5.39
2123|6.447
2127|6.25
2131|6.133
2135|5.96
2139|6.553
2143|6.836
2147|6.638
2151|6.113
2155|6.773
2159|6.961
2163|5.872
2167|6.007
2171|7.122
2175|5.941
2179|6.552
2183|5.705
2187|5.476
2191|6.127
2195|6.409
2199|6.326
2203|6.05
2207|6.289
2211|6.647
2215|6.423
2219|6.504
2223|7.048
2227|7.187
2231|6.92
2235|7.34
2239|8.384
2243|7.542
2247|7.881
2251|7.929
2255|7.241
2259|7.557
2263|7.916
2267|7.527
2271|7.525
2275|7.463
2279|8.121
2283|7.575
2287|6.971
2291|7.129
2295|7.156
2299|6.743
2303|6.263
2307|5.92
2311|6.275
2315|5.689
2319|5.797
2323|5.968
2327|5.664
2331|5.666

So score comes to 1.28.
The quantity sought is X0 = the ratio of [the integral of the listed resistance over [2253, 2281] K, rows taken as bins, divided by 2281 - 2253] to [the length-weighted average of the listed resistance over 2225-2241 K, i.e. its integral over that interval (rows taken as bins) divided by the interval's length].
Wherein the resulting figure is 1.02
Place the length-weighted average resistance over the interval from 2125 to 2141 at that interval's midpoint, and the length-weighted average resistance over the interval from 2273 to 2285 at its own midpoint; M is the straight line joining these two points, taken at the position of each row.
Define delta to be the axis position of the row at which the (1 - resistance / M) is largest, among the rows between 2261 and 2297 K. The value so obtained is 2287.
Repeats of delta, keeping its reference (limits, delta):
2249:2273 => 2255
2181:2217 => 2187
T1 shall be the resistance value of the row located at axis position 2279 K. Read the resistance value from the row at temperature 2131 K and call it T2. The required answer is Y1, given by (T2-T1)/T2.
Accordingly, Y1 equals -0.3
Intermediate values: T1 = 8.121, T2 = 6.133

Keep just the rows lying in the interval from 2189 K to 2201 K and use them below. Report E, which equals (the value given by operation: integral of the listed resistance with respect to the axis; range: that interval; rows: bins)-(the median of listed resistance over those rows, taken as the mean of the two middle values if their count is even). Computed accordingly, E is 69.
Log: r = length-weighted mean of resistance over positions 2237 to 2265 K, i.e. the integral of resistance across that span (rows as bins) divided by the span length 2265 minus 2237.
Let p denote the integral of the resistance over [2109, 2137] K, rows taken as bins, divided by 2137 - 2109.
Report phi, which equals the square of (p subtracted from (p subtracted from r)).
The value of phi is 17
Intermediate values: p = 5.9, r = 7.8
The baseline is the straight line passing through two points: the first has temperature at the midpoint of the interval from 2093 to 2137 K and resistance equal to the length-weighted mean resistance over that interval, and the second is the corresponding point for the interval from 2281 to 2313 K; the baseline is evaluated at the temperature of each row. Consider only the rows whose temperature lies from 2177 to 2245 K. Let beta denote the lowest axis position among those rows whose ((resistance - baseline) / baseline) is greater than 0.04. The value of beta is 2179 K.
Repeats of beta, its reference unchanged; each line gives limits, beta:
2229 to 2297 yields 2231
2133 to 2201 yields 2139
